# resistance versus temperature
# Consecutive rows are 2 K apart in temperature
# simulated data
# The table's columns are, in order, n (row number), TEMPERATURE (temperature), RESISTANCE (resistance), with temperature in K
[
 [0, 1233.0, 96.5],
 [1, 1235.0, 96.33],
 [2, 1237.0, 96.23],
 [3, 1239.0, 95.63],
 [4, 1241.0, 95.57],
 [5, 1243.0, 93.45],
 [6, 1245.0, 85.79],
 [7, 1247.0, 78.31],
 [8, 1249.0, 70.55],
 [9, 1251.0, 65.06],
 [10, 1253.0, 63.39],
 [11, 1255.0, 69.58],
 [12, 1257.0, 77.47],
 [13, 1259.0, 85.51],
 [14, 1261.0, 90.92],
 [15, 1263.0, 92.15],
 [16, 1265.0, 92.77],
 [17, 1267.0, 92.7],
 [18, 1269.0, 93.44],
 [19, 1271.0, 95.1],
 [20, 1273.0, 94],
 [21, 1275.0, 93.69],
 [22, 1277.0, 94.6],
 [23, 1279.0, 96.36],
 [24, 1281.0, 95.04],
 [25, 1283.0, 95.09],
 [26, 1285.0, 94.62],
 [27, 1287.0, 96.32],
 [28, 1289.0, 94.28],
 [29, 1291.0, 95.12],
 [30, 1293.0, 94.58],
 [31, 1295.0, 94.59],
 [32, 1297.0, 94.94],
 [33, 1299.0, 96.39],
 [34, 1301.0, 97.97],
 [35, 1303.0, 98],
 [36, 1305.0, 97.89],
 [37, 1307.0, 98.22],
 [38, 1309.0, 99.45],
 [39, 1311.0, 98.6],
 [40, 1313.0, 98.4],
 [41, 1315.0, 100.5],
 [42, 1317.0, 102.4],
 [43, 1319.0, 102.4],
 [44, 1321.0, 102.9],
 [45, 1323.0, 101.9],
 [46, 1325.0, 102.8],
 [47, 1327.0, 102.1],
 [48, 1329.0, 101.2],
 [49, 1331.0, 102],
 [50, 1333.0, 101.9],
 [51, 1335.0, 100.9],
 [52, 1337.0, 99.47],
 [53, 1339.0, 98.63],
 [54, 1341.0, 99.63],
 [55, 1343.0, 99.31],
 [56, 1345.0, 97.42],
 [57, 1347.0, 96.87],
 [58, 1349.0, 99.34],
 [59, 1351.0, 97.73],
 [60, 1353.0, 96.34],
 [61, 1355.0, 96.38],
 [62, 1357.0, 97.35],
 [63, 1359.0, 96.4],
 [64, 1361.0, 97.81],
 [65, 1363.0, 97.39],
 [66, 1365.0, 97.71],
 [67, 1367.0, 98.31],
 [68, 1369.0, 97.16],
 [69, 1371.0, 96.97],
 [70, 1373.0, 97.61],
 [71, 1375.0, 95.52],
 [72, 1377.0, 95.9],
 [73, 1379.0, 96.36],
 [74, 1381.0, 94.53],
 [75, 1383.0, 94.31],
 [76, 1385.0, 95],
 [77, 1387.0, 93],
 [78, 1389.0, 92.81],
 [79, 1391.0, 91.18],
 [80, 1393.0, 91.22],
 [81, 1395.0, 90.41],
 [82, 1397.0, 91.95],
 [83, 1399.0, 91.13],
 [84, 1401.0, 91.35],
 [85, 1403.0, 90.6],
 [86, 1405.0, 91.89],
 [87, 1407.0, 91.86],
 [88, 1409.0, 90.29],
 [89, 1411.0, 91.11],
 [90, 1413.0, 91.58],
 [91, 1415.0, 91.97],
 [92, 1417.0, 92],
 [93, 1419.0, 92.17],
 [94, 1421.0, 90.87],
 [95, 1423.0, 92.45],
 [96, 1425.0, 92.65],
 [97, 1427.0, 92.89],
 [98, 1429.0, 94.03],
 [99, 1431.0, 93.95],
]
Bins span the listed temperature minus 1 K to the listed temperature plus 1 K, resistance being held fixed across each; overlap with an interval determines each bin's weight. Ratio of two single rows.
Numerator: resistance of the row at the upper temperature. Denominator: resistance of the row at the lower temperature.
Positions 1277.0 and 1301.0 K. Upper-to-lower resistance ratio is 1.036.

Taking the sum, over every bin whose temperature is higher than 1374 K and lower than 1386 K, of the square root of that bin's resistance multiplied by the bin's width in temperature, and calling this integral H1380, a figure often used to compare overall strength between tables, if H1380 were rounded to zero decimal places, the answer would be 117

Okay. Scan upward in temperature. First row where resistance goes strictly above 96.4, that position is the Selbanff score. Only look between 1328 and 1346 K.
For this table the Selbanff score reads 1329.0 K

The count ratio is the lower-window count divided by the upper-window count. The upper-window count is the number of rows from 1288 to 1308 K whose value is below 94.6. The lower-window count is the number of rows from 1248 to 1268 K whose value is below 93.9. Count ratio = 3.3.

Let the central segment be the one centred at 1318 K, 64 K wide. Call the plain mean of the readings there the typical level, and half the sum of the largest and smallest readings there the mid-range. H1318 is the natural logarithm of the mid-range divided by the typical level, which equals -0.004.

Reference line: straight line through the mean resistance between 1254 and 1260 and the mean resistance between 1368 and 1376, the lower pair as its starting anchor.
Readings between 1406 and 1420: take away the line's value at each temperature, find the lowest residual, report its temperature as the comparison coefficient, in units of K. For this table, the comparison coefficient 1409.0 K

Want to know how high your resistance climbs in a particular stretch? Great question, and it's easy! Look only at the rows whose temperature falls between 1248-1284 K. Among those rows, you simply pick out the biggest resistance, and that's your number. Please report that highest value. 96.36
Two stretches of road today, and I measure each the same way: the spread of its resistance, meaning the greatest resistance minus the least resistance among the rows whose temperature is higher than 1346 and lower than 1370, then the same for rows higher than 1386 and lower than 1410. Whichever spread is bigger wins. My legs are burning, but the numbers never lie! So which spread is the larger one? 3.0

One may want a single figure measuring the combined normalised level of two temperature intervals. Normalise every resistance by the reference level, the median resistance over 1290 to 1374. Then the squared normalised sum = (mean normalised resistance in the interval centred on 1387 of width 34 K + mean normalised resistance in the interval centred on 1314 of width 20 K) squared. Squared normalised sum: 3.90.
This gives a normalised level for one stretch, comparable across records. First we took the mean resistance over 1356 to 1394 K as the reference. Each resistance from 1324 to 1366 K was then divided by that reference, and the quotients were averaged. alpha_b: 1.04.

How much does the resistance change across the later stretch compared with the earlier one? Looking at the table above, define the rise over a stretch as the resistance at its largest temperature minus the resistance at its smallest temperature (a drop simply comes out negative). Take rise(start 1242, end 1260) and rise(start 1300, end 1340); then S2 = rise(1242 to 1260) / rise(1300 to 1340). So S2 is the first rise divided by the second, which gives -12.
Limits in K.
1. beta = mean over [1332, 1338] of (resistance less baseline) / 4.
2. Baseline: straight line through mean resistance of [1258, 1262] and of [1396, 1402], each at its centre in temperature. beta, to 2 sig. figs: 2.7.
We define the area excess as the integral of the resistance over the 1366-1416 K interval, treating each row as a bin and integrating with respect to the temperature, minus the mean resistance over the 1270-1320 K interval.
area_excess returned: 4571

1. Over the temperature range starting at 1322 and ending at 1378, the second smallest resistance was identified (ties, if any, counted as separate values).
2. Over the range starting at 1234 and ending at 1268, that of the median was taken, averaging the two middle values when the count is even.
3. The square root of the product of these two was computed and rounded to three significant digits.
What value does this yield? 93.4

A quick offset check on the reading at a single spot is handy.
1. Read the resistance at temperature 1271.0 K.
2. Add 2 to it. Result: 97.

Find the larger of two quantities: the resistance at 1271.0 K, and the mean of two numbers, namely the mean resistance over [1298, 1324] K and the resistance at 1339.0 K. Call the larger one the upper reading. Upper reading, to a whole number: 99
